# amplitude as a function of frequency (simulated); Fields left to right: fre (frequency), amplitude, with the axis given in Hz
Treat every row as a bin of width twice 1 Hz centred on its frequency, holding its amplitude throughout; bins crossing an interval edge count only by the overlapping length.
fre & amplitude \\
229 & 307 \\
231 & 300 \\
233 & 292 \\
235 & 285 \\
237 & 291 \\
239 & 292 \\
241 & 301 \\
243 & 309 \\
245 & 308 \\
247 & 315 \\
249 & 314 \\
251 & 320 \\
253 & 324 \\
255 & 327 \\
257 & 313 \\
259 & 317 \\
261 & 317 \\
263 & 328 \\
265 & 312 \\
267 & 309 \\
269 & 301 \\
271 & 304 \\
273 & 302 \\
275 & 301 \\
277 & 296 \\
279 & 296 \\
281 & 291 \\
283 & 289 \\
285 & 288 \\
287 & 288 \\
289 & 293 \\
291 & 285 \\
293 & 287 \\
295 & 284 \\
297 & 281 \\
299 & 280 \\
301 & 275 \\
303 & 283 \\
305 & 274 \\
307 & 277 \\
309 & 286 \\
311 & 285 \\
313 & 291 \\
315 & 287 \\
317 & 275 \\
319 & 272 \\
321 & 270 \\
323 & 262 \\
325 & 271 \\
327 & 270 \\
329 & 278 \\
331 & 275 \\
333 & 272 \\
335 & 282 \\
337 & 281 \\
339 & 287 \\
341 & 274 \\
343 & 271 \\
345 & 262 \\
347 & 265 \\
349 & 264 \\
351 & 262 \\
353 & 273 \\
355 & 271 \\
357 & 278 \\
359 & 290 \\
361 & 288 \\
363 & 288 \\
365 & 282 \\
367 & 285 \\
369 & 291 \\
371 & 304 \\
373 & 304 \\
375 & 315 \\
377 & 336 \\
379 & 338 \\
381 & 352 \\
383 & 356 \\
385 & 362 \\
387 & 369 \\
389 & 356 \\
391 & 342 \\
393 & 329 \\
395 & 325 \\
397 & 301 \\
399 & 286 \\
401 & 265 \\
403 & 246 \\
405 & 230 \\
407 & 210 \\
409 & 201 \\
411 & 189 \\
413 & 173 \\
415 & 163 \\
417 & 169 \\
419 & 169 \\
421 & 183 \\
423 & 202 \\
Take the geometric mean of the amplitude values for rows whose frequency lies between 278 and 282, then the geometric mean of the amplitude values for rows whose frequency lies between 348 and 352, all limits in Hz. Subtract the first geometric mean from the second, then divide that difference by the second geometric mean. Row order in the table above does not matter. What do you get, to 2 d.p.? -0.12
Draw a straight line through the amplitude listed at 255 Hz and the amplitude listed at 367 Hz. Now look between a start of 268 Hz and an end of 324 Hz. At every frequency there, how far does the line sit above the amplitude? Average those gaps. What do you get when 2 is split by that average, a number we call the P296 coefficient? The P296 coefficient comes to 0.078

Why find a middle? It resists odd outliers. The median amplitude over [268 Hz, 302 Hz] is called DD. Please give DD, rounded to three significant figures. 289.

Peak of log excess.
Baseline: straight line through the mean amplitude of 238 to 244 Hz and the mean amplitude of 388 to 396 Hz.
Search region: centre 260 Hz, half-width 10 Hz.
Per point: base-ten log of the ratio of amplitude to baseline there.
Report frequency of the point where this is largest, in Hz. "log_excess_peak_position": 255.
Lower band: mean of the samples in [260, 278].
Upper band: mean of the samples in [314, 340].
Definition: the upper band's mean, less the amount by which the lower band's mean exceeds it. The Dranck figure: 243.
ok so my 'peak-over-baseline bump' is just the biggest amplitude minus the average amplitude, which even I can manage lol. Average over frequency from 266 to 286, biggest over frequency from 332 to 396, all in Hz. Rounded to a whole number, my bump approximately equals 71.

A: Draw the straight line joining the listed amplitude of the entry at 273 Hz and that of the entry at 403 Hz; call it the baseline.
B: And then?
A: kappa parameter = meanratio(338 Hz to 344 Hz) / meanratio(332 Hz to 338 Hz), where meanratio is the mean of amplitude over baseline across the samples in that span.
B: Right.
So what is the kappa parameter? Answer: 1.01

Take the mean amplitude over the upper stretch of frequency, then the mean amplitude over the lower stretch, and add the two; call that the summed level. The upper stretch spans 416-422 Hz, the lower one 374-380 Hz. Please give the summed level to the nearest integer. 503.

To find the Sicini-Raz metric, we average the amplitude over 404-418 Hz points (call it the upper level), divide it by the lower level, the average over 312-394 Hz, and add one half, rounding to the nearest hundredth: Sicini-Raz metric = 1.15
